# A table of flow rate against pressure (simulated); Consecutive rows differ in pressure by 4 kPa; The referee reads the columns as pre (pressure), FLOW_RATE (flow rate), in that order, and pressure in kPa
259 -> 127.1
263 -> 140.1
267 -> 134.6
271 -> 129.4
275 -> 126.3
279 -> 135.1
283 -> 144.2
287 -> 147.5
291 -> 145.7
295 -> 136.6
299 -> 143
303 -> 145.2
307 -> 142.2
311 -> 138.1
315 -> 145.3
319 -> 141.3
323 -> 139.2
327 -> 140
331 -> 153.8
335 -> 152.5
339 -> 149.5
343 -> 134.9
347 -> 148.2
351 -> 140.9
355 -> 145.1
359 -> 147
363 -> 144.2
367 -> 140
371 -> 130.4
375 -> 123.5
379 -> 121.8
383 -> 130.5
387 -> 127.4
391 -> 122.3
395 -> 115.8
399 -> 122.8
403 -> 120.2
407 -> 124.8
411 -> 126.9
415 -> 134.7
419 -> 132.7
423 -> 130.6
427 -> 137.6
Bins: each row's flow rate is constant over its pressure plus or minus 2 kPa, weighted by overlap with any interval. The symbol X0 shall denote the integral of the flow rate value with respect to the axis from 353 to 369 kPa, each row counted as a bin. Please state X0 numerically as 2305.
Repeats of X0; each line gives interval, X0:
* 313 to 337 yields 3488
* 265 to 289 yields 3268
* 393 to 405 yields 1435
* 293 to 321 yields 3967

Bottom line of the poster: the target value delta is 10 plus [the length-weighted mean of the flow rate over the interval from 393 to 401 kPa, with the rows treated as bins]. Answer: 129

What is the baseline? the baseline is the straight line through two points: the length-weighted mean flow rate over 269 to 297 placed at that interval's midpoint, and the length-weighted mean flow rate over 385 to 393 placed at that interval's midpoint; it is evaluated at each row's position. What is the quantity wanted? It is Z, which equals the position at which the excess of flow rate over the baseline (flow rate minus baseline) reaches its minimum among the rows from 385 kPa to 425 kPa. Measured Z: 395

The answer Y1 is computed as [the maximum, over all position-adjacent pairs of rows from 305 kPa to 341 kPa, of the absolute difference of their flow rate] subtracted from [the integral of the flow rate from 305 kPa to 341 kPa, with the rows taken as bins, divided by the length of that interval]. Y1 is 131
